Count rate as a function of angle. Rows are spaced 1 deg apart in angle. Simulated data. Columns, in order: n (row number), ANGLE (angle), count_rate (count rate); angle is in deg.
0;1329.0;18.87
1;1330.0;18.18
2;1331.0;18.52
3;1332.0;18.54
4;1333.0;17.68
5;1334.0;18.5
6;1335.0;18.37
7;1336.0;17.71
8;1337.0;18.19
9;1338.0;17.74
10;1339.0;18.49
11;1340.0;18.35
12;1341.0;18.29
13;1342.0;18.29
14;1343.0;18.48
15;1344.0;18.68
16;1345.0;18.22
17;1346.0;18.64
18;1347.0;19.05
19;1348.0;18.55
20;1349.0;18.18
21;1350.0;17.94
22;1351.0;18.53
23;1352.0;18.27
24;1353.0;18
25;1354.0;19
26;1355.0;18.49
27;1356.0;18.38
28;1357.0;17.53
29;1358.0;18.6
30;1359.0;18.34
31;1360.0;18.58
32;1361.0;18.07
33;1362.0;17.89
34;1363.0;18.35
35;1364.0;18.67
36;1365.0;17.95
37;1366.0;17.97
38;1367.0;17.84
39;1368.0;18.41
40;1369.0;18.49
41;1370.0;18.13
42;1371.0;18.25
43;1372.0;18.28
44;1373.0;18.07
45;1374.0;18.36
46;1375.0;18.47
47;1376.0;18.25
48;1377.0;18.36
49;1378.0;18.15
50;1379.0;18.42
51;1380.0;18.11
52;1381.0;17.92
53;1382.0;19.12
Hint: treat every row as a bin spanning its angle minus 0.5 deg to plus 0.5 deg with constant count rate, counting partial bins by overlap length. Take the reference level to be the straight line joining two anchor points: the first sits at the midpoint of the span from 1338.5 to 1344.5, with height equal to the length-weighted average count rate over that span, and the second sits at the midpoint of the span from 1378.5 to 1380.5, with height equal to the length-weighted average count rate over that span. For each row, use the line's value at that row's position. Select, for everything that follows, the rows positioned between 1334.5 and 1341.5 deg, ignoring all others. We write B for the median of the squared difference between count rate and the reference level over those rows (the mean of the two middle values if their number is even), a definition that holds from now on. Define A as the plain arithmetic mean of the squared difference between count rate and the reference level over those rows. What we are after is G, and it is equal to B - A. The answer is -0.14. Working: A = 0.165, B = 0.02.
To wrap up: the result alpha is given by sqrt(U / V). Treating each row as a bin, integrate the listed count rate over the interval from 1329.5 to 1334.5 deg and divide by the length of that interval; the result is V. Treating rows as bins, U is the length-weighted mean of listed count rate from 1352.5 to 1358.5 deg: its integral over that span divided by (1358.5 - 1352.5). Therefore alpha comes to 1.00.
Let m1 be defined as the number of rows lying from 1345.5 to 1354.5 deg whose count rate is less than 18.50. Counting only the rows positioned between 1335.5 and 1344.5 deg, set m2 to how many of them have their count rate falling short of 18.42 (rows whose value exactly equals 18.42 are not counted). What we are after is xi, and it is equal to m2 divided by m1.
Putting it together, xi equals 1.50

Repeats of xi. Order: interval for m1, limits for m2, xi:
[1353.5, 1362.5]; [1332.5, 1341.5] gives 1.17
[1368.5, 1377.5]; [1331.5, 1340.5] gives 0.67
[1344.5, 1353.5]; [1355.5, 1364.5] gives 1.20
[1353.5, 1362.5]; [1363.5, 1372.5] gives 1.17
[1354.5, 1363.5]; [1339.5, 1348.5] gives 0.57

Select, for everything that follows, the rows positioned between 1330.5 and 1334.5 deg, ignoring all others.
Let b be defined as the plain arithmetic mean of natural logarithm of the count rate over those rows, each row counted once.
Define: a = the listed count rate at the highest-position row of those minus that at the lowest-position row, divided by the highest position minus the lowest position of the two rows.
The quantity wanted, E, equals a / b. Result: 0.00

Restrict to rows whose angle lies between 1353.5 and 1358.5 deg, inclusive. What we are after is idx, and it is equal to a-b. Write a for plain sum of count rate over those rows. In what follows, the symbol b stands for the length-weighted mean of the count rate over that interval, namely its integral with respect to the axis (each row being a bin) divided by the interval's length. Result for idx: 73.6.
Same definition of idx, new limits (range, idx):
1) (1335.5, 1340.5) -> 72.4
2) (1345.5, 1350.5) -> 73.9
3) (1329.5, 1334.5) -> 73.1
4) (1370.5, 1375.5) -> 73.1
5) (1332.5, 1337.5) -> 72.4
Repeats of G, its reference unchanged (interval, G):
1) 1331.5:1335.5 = -0.15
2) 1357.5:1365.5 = -0.01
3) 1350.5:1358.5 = -0.13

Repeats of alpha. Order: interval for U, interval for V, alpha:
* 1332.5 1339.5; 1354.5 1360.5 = 0.99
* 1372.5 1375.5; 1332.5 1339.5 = 1.01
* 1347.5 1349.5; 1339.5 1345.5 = 1.00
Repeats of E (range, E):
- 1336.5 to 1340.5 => 0.02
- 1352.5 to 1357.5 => -0.04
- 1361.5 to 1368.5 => 0.03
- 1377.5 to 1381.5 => -0.03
